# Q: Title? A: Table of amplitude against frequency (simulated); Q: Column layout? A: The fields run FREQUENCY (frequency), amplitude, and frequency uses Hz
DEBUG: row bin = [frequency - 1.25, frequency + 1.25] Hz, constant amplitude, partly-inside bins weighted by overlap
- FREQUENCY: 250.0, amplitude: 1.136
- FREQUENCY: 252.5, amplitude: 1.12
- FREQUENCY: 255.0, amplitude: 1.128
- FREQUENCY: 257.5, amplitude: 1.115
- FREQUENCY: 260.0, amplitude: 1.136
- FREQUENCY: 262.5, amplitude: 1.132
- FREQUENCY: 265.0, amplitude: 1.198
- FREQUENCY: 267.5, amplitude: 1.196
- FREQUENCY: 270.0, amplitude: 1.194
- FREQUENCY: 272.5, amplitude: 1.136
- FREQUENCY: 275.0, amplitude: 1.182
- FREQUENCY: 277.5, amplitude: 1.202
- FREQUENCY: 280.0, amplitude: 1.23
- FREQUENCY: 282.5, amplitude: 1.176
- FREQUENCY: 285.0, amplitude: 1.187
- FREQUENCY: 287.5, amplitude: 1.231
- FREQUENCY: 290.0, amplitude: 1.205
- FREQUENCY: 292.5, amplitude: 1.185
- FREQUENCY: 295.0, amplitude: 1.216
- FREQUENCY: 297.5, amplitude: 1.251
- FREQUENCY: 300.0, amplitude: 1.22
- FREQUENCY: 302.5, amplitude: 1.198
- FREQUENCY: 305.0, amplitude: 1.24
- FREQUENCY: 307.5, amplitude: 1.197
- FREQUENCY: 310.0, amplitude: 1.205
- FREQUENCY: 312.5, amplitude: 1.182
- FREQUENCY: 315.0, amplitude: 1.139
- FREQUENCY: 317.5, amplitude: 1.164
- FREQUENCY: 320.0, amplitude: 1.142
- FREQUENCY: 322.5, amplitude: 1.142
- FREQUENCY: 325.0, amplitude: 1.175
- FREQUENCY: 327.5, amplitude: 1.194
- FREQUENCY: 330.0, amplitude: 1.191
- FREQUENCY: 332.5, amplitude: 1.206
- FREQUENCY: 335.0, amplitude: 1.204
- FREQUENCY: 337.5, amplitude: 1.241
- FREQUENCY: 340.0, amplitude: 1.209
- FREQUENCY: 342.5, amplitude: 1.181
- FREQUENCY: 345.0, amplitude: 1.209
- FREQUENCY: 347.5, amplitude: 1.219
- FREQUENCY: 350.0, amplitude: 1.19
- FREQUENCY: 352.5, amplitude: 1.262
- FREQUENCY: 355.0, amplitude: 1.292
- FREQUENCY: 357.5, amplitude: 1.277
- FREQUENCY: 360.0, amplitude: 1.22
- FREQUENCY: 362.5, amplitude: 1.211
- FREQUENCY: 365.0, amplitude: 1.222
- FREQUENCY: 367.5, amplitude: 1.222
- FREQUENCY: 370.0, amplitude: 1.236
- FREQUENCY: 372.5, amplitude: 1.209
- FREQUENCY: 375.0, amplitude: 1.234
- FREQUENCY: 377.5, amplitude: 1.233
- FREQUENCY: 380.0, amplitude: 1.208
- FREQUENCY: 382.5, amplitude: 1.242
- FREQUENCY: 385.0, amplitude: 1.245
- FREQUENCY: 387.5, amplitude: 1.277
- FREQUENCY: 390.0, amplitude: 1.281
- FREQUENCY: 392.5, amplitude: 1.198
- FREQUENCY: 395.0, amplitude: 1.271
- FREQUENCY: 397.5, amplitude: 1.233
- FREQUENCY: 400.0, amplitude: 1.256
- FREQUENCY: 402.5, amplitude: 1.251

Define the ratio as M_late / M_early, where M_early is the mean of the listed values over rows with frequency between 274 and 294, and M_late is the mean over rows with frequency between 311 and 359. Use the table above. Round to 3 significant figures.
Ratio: 1.00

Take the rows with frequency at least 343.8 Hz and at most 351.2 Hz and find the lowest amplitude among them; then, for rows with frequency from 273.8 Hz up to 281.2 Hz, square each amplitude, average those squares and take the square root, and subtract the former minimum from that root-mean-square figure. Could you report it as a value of 0.015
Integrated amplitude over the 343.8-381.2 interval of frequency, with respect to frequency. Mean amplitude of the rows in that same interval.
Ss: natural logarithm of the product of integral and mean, 4.04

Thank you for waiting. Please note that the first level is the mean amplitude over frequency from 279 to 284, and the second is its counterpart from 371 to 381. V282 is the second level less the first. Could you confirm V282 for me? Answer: 0.02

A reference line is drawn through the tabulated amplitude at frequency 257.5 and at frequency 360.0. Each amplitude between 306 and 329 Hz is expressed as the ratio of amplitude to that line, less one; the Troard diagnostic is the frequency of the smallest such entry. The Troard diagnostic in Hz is 322.5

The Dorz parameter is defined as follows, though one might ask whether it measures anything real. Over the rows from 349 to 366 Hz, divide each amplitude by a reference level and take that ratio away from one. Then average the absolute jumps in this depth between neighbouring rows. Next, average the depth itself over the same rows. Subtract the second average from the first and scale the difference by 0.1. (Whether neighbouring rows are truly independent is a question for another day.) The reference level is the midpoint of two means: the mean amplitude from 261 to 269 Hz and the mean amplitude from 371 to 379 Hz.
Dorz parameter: 0.006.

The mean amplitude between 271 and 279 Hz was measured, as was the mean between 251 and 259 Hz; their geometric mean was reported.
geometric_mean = 1.15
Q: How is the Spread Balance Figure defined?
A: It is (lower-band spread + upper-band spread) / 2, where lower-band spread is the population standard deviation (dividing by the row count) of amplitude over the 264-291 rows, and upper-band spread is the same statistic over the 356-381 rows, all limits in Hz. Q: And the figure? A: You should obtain 0.022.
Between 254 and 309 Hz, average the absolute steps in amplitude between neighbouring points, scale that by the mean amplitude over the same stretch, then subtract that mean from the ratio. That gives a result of -1.16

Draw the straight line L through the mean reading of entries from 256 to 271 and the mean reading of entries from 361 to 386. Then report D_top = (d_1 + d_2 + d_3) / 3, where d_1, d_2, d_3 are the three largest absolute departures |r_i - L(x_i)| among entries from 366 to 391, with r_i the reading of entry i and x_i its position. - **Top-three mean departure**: 0.037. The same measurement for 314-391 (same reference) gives 0.064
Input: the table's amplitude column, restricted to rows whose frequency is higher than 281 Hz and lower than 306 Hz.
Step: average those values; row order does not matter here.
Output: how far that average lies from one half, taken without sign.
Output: 0.71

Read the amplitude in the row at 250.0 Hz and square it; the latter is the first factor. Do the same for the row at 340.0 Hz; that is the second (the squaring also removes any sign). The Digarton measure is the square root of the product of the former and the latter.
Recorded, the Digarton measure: 1.37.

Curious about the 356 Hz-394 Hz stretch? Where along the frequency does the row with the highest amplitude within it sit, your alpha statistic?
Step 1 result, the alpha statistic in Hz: 390.0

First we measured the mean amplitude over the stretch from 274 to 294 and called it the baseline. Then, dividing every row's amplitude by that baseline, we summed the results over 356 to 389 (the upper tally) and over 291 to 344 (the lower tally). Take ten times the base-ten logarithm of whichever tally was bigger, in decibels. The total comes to 13.2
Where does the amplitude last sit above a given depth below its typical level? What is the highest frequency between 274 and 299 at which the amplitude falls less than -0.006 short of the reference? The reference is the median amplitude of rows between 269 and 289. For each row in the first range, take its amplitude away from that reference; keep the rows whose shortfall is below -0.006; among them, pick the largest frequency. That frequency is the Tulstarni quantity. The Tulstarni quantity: 297.5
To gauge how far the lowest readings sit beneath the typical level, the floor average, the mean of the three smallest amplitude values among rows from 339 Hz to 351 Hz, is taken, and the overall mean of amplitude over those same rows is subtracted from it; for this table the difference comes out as -0.008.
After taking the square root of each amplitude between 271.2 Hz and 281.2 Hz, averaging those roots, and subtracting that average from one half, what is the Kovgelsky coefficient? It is -0.590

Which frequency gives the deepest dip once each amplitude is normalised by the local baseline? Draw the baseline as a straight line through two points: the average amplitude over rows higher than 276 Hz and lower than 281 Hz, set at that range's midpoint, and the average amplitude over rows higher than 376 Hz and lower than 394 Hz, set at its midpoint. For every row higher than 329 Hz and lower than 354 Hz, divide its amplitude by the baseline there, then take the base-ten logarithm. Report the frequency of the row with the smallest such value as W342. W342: 342.5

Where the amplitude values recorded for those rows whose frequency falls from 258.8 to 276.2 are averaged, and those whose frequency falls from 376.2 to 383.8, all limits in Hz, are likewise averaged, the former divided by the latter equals 0.95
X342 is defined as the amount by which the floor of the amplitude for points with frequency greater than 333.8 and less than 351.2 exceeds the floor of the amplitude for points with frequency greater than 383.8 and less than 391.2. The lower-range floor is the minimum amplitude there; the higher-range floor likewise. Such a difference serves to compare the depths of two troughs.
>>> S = -0.064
